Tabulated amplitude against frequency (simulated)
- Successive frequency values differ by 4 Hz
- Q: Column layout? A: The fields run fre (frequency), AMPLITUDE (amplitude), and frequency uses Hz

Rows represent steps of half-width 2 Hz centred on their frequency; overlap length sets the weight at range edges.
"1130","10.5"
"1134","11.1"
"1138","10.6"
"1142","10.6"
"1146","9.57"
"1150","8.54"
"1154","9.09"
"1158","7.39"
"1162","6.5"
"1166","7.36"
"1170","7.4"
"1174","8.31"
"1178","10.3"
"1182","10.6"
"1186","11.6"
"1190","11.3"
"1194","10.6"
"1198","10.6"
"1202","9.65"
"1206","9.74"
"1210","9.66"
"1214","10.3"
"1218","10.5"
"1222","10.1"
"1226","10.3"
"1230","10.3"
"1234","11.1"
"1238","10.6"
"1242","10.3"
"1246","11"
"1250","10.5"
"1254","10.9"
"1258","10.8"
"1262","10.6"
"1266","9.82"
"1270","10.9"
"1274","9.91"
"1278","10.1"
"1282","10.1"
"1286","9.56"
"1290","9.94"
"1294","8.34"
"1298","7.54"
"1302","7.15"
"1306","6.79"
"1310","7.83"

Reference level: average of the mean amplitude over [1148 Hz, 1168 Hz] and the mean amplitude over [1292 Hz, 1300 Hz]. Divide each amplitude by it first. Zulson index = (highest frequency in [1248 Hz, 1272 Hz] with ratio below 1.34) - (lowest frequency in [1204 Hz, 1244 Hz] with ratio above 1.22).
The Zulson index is 60 Hz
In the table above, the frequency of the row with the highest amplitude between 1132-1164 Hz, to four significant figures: 1134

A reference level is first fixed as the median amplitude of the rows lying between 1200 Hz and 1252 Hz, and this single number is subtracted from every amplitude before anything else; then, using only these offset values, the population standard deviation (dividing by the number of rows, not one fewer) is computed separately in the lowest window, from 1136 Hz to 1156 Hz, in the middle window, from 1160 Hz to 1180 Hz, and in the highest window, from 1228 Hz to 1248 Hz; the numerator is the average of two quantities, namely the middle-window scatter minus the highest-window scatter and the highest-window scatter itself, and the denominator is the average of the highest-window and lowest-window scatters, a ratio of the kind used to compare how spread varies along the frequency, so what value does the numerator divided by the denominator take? 1.1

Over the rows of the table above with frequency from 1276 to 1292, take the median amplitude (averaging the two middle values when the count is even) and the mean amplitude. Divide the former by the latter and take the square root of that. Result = 1.00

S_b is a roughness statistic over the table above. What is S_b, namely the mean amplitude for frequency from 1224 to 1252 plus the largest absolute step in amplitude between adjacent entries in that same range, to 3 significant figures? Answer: 11.4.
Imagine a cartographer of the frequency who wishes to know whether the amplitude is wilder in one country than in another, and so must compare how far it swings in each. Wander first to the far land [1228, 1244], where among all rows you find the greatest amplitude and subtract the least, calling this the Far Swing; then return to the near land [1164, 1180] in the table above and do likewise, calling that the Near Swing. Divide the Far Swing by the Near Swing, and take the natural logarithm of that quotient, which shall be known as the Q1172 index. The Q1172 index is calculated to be -1.3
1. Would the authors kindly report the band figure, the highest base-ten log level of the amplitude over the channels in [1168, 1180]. 1.01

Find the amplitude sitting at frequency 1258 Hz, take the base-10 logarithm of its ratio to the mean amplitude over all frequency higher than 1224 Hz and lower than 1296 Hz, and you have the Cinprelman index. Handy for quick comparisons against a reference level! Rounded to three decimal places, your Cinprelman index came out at 0.021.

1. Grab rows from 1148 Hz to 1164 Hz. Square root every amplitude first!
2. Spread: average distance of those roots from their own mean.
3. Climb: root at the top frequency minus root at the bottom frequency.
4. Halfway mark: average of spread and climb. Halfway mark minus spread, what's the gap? -0.27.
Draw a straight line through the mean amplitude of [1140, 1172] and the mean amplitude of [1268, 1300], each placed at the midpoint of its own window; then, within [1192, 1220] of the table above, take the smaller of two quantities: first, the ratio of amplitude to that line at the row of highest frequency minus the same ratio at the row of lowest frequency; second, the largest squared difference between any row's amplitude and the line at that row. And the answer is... -0.04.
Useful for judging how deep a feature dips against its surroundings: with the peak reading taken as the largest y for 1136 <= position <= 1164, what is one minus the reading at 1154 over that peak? 0.142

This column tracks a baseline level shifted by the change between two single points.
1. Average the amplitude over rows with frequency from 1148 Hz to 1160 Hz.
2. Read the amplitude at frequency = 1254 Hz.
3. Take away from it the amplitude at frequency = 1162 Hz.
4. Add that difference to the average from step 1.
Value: 13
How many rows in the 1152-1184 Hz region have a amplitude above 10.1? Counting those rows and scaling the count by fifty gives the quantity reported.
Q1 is 100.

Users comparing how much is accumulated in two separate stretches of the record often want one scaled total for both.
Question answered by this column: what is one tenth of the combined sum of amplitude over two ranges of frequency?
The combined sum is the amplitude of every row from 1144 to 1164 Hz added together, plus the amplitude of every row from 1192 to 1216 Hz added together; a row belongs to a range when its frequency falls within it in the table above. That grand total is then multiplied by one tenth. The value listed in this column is 10.2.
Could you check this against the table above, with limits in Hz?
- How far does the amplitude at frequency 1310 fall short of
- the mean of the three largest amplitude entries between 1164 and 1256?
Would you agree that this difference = 3.5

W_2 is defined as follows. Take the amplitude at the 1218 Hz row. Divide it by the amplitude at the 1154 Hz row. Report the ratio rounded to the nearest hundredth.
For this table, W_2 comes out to 1.16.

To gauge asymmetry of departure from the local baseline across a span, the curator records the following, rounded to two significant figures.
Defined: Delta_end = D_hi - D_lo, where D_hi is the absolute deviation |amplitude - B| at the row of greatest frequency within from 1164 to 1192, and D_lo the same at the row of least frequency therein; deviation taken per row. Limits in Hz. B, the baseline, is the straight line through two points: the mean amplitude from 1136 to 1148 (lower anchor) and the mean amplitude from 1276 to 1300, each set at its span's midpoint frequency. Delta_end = -1.4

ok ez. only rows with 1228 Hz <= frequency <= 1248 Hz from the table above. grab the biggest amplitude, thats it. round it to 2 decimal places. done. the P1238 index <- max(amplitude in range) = 11.10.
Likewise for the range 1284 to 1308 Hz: 9.94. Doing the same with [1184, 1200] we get 11.60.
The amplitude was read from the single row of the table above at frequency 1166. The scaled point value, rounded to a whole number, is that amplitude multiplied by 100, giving 736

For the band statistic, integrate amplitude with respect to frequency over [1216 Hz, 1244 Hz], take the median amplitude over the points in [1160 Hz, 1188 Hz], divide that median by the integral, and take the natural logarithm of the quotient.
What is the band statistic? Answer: -3.6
